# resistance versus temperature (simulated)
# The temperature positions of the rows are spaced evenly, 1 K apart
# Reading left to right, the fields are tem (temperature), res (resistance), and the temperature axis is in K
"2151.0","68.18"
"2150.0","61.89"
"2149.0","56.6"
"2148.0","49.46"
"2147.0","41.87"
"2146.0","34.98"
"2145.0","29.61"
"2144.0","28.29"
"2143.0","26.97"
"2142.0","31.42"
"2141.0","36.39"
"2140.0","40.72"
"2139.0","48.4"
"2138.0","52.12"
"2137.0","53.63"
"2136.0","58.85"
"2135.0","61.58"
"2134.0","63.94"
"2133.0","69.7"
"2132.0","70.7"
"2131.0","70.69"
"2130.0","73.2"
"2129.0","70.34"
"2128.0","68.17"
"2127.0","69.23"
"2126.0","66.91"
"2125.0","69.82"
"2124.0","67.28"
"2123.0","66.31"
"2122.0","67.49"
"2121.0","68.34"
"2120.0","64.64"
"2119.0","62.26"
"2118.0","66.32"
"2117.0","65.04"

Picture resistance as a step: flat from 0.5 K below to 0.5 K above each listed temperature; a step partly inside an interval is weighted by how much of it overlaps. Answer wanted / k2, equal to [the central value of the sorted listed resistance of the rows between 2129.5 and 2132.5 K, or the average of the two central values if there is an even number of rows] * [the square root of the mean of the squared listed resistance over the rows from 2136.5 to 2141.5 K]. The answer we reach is 3304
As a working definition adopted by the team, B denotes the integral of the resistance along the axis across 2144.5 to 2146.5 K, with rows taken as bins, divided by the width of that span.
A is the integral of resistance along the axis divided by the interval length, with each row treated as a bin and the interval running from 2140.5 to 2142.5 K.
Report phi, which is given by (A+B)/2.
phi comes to 33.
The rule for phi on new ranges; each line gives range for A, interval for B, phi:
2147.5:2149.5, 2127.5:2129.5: 61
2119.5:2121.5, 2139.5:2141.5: 53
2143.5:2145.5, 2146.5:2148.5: 37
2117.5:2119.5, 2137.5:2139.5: 57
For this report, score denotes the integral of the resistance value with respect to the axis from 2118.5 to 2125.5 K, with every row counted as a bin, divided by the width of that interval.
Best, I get 67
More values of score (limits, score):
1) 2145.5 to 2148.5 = 42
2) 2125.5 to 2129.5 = 69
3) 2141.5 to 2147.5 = 32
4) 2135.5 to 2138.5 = 55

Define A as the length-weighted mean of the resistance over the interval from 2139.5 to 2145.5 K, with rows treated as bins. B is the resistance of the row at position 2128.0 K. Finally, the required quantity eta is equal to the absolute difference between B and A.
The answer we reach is 36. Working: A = 32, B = 68.17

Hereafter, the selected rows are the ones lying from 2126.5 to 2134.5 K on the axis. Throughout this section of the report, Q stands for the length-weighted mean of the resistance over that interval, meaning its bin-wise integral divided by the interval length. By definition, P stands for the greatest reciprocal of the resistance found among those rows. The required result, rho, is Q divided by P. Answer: 4444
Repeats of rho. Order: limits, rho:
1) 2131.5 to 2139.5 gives 2897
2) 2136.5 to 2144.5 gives 1072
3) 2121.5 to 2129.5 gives 4522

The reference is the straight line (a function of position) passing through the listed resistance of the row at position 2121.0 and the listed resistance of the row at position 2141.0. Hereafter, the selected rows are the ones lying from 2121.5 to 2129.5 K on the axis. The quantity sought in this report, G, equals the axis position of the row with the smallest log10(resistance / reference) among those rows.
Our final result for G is 2122.0 K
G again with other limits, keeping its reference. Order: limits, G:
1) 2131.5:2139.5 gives 2139.0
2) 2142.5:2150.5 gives 2143.0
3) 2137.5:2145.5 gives 2143.0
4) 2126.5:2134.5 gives 2127.0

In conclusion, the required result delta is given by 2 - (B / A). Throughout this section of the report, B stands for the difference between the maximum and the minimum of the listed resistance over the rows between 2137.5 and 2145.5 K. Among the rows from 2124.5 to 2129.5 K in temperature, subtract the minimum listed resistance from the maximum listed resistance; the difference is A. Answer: -5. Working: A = 3.4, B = 25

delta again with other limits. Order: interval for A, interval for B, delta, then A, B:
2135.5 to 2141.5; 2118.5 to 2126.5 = 2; 22.5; 8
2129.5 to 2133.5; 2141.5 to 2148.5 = -4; 3.5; 22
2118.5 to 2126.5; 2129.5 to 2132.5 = 2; 7.6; 3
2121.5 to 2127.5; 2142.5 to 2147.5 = -2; 3.5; 15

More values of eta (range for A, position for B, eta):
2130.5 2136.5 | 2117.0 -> 1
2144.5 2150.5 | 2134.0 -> 18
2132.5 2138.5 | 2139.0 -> 12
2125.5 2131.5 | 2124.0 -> 2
